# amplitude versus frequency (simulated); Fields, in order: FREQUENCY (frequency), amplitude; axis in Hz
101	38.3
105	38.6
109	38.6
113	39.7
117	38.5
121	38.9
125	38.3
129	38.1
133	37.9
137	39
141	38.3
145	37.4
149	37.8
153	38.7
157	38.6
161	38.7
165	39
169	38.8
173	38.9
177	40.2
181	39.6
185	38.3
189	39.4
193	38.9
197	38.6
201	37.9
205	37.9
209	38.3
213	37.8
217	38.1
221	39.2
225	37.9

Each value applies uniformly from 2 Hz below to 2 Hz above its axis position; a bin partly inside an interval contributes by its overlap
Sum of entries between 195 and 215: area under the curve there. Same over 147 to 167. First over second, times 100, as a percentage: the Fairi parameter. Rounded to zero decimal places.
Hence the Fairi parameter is 99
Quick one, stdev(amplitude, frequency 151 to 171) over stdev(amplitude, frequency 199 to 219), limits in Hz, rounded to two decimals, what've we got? 0.76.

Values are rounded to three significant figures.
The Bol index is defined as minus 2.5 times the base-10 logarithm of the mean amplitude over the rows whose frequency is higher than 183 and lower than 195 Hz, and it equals -3.97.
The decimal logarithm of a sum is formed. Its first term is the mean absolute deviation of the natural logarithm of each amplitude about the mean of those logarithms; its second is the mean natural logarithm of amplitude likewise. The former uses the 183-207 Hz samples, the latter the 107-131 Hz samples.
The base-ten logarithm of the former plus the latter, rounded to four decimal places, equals 0.5644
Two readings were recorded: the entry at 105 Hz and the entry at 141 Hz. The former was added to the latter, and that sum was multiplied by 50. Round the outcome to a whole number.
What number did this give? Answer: 3845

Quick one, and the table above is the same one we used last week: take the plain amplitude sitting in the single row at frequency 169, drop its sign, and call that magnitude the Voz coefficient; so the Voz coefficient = 38.8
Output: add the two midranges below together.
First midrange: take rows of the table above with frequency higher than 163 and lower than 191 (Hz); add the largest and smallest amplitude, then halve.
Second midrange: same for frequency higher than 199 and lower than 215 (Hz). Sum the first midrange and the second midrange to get 77.3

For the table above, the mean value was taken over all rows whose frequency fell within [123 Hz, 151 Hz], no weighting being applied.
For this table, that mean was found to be 38.1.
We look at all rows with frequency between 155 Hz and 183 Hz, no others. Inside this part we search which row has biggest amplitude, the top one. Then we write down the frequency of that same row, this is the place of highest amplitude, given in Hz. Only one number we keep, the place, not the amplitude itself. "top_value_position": 177 Hz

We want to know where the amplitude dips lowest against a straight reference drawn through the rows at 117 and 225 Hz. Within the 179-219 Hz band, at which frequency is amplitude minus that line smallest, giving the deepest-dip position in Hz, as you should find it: 213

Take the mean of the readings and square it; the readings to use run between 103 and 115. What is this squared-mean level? 1518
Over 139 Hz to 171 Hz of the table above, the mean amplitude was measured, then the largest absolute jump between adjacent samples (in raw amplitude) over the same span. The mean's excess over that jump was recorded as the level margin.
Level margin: 37.5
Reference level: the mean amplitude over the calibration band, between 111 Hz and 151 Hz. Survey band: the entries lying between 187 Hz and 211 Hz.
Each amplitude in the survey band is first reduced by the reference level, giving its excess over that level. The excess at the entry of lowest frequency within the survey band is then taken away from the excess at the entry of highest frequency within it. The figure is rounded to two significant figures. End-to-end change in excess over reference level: -1.1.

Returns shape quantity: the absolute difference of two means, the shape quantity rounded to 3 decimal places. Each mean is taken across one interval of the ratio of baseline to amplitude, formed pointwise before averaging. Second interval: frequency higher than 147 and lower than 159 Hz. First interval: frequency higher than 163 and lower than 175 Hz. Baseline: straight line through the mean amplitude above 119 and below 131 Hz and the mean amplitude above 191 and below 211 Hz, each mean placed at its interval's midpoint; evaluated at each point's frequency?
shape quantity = 0.014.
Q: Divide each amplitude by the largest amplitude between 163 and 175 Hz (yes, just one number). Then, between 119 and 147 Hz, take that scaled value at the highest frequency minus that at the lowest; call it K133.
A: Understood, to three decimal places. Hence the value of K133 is -0.038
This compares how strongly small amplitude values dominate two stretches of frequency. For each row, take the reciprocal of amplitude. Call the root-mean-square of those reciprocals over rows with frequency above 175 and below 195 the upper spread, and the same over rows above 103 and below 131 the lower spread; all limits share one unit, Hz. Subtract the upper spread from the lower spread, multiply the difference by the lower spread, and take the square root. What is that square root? 0.0032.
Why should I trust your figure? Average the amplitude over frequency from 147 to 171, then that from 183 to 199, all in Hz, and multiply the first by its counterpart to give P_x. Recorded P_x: 1498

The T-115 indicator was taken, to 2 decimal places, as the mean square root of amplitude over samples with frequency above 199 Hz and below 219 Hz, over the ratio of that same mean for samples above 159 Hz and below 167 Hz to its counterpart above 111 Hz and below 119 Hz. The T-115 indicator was 6.18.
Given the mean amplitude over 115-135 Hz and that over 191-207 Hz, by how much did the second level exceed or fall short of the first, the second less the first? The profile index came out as 0.0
